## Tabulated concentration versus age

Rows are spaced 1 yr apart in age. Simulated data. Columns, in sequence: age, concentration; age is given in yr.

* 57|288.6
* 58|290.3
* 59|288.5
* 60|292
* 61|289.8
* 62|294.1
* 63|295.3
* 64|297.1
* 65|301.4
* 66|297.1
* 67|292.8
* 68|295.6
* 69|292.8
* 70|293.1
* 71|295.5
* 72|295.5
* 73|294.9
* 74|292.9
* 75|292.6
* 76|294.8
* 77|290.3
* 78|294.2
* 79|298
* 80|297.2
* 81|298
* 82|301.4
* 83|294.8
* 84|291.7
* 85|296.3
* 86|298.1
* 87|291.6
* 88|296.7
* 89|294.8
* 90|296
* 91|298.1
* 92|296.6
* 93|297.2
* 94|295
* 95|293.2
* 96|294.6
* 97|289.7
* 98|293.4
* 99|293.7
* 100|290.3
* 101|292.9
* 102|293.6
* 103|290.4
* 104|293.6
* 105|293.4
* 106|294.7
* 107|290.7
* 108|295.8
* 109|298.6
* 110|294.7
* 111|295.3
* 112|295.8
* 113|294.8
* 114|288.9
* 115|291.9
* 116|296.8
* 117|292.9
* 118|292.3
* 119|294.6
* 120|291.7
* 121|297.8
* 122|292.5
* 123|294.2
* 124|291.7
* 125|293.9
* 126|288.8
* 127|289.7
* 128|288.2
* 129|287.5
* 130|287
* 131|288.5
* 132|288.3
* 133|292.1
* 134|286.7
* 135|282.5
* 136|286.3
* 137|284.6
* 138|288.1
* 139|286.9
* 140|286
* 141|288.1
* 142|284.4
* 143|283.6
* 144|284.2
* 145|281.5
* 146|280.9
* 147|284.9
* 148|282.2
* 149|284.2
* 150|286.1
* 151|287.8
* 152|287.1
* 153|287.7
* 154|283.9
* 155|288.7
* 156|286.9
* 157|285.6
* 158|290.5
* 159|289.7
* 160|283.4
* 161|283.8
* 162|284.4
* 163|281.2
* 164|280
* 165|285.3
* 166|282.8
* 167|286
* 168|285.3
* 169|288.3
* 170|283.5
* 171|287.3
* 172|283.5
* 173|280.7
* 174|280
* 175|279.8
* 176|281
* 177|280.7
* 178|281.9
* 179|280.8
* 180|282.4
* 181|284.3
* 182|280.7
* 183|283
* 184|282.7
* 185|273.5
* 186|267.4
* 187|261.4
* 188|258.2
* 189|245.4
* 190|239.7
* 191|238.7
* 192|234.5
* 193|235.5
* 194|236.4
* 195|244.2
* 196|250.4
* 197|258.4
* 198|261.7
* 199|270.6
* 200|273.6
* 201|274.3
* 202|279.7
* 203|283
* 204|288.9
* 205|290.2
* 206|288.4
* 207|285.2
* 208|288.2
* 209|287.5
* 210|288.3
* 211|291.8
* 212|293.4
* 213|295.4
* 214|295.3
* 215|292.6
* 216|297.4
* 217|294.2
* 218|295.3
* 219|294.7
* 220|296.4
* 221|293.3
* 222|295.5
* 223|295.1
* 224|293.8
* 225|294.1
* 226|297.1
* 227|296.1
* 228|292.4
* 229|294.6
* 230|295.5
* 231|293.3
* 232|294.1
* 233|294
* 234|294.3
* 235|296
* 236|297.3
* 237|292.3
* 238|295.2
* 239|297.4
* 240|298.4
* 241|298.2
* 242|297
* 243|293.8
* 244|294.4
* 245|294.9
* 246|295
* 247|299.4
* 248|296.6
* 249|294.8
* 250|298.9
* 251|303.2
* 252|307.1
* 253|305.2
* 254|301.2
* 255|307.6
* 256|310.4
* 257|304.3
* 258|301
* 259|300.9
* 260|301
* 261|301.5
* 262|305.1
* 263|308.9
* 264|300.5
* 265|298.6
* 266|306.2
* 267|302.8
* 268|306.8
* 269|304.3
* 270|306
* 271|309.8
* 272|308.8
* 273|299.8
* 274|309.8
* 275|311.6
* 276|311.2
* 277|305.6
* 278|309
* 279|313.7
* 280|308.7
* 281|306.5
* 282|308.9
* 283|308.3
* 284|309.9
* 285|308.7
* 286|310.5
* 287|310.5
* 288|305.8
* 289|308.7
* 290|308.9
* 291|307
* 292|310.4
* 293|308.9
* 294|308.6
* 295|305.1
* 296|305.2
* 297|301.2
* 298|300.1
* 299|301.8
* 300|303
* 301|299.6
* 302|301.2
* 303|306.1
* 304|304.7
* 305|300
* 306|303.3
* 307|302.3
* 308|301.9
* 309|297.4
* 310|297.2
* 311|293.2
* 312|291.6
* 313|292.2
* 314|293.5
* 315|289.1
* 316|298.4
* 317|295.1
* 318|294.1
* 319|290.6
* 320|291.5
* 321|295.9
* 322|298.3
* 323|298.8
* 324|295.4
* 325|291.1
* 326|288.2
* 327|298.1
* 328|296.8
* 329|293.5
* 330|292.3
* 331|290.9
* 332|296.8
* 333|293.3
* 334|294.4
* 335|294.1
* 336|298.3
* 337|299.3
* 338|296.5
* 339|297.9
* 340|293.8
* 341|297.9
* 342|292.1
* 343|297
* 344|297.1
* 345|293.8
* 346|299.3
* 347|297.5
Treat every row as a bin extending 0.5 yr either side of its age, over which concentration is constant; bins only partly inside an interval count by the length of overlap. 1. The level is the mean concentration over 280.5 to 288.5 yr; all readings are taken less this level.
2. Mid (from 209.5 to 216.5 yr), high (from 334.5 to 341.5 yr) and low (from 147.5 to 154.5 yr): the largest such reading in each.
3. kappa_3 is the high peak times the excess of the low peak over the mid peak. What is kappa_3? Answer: 90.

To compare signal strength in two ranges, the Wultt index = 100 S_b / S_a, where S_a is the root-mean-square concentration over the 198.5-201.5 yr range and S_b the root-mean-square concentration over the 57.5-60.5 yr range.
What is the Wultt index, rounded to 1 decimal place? 106.4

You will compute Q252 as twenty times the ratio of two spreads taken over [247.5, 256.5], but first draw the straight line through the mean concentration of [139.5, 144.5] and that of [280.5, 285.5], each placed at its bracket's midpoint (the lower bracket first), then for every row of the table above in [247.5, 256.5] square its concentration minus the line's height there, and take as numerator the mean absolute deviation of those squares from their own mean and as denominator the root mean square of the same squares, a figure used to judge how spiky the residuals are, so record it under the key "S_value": 12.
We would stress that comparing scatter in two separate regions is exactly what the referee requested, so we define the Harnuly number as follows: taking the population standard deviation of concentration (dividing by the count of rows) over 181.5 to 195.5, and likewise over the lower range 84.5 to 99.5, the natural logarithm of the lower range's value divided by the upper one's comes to -2.06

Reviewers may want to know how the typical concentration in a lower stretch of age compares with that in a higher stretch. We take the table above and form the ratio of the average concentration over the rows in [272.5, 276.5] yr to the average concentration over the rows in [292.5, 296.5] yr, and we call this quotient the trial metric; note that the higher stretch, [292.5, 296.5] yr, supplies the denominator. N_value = 1.00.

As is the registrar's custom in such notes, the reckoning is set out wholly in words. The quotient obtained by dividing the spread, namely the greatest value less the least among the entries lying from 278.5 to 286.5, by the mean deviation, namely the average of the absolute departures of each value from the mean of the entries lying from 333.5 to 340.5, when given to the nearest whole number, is 4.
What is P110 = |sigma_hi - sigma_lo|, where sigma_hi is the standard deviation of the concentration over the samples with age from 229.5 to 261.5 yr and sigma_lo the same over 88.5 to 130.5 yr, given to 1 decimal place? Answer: 1.7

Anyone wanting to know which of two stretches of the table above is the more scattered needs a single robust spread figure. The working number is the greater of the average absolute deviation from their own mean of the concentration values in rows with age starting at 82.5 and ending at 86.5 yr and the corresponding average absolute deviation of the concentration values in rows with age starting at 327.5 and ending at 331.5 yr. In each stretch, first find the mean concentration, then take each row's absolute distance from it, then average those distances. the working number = 2.0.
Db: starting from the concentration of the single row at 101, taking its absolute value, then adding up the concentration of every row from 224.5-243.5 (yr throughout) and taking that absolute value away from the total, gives 5318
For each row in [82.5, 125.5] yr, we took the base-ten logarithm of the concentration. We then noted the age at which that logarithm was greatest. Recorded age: 109 yr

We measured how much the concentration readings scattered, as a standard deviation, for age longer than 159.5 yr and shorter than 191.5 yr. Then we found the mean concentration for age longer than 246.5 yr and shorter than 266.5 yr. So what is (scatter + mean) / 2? 158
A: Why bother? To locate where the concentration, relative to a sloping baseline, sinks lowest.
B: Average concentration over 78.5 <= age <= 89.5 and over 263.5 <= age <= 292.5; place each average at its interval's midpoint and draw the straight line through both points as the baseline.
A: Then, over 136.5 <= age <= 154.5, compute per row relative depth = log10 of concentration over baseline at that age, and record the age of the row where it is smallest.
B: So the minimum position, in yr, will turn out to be 146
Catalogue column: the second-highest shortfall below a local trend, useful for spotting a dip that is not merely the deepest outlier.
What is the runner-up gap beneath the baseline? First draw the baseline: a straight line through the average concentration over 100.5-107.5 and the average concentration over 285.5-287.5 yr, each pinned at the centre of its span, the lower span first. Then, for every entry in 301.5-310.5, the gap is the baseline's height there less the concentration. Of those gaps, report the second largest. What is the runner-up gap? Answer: 15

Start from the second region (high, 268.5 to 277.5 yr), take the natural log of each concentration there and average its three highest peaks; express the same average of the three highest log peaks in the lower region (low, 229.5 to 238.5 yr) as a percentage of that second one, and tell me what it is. 99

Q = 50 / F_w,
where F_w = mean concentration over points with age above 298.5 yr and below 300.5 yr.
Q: 0.165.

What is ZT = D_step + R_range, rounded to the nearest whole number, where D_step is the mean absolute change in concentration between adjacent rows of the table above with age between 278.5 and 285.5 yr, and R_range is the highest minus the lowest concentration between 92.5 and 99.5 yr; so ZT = 10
